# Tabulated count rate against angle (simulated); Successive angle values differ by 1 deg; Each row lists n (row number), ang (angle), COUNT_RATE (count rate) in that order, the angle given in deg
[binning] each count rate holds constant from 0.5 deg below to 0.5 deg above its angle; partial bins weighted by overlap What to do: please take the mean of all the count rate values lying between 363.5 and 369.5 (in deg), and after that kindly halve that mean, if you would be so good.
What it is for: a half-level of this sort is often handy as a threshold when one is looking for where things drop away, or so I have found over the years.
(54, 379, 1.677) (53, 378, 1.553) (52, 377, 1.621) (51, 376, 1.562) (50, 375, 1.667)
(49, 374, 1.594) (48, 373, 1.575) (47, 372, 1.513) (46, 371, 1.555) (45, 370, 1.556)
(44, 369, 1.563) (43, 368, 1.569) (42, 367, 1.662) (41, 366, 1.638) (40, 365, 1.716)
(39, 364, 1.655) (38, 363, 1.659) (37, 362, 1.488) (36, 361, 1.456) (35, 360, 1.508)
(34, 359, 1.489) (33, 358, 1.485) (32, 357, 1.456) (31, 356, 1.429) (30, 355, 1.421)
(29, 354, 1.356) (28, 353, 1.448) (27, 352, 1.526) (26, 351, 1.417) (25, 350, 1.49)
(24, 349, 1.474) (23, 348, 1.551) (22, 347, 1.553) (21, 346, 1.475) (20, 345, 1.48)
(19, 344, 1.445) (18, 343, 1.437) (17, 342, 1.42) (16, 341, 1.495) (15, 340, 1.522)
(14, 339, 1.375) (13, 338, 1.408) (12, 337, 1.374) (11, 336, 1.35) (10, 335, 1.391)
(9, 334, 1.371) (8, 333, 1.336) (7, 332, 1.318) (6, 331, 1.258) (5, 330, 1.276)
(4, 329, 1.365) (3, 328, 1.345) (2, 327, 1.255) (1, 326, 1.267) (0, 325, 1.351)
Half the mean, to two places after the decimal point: 0.82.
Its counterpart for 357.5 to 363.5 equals 0.76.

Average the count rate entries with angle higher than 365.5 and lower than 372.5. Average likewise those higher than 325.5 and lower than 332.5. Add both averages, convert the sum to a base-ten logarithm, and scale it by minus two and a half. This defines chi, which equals -1.15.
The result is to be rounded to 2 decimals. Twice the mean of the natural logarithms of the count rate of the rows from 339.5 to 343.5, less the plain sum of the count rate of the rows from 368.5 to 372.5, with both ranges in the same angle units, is -5.42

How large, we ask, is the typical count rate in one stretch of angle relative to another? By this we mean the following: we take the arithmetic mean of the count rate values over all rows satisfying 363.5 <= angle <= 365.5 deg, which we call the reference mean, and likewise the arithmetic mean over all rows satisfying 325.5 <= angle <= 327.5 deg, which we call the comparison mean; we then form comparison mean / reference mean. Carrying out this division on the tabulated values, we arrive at 0.75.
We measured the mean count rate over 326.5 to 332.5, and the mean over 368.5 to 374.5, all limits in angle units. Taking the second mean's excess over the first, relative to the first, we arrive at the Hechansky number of 0.20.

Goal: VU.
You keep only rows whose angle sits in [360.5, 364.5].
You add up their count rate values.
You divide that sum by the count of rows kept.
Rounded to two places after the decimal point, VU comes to 1.56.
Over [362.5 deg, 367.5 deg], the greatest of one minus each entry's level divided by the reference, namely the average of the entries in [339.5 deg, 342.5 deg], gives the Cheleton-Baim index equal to -0.11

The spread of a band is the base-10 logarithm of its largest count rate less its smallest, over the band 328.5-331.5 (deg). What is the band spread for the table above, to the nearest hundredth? -0.97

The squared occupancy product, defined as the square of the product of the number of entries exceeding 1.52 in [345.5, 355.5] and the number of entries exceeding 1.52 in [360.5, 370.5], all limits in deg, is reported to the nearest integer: 576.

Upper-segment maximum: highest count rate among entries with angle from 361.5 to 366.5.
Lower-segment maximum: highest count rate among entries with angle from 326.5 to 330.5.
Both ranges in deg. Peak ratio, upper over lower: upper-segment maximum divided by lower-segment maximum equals 1.26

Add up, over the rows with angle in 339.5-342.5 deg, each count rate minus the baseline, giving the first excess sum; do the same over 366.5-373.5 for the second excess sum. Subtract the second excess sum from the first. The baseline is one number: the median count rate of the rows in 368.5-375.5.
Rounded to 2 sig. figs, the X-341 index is -0.30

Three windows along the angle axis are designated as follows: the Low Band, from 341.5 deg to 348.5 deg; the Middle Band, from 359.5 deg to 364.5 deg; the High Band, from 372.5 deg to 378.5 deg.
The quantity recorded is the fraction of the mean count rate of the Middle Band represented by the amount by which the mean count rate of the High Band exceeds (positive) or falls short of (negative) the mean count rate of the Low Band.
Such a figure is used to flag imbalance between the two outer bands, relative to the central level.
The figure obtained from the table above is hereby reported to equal 0.074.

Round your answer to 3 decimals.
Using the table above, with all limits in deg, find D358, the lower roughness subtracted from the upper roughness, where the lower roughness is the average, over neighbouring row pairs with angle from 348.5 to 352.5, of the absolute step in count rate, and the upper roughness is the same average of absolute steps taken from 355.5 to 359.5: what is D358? -0.046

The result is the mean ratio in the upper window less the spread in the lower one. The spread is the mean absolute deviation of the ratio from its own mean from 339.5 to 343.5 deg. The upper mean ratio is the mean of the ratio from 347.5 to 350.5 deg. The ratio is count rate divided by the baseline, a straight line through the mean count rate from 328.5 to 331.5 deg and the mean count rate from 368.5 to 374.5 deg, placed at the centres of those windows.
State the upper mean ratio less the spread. 1.03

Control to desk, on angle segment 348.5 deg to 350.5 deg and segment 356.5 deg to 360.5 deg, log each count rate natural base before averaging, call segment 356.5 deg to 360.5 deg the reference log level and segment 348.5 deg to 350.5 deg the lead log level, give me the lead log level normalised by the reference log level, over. 1.0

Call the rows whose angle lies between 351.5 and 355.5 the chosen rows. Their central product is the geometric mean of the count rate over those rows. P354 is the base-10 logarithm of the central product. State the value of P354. 0.157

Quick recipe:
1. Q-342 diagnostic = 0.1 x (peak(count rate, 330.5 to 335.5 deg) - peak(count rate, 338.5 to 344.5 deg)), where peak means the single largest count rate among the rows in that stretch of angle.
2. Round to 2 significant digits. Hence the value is -0.013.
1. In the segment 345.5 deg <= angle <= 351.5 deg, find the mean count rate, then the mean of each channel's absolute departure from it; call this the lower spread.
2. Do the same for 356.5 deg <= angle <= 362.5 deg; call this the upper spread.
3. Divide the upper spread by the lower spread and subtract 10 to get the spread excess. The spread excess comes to -9.6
